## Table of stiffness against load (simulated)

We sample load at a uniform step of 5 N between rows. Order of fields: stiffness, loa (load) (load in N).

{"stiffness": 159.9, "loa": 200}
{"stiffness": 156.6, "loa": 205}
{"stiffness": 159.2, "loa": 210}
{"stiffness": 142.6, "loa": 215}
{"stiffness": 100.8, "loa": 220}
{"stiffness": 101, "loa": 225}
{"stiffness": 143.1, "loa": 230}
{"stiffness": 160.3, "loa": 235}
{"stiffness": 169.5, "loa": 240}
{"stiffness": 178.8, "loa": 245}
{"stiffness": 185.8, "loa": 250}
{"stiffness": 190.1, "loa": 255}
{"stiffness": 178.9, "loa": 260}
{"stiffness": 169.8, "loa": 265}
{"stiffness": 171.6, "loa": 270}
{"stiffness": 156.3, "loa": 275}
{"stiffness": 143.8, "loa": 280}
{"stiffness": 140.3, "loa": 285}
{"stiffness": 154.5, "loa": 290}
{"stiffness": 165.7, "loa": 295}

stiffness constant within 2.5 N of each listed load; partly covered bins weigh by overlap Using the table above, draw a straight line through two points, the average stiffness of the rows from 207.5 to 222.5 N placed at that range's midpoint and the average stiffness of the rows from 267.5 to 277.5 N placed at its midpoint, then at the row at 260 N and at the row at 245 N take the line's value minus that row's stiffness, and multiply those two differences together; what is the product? 623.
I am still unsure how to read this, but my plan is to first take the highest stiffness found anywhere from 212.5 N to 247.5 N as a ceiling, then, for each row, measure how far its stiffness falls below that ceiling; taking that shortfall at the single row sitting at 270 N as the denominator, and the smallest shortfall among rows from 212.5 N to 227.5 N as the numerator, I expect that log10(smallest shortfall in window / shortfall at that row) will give 0.70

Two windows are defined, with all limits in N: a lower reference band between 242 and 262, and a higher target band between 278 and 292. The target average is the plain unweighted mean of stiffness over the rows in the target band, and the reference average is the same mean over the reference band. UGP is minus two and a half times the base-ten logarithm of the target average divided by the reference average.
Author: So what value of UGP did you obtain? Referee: 0.25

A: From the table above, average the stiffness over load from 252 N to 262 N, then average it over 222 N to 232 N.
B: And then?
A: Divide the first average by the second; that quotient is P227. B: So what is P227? 1.5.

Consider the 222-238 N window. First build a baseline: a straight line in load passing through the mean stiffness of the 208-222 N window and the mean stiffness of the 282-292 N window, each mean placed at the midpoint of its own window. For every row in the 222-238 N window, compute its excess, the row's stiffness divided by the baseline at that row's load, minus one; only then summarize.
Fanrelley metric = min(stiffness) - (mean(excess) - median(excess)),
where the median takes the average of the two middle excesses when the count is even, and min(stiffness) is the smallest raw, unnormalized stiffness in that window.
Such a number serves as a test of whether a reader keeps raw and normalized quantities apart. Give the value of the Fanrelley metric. 101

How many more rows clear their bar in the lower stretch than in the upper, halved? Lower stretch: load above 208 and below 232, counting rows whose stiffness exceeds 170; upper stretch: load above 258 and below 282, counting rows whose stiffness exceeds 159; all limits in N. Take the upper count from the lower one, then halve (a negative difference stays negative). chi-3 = -1.5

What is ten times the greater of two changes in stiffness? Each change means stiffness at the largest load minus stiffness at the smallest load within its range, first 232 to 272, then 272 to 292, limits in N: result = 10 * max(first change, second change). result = 113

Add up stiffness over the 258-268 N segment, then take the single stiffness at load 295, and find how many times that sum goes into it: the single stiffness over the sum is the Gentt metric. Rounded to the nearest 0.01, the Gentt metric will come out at 0.48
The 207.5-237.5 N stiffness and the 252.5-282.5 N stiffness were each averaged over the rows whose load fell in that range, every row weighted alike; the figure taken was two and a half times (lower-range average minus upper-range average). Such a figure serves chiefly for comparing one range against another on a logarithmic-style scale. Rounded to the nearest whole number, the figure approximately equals -85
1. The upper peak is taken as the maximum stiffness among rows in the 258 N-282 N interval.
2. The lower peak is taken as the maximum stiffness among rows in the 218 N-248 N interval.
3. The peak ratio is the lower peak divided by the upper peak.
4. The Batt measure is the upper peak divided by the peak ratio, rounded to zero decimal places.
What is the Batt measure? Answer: 179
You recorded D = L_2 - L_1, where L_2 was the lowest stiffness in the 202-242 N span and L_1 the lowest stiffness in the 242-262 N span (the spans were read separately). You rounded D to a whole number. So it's -78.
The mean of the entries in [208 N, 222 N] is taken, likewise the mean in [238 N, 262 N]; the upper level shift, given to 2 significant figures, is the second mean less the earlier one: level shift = 46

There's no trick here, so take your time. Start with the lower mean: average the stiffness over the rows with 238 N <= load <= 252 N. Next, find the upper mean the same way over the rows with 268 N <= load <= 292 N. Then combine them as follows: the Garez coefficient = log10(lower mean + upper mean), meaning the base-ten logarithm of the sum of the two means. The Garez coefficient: 2.52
